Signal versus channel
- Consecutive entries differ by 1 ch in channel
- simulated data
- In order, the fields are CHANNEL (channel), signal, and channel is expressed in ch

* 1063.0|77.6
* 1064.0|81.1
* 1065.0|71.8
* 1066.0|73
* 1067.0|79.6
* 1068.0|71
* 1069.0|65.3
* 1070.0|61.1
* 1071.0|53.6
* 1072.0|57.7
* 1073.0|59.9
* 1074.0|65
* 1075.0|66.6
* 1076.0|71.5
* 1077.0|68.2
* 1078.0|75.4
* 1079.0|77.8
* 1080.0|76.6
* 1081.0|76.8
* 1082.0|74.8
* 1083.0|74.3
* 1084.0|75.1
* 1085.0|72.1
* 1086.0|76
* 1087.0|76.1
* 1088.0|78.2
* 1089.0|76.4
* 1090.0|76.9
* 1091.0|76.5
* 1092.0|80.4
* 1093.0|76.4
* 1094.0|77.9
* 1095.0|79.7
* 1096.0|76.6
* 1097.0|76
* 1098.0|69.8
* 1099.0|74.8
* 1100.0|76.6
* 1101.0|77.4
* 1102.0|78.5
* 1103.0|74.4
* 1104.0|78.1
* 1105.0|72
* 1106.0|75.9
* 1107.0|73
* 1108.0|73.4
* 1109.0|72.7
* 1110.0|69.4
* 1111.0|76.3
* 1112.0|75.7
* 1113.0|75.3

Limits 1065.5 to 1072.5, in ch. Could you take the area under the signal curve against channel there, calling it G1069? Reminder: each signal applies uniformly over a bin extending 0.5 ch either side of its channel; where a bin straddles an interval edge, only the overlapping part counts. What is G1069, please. 461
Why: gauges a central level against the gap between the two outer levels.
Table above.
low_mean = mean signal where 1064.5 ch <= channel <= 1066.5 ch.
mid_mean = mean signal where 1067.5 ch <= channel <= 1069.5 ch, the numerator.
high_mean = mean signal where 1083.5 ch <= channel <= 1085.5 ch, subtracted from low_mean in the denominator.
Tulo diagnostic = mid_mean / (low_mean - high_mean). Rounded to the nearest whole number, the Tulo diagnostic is -57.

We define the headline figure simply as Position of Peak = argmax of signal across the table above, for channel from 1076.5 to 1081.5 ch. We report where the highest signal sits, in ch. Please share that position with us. 1079.0 ch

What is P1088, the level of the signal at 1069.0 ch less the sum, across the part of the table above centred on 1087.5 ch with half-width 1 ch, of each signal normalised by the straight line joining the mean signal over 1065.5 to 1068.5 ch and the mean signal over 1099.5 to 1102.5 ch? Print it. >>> 63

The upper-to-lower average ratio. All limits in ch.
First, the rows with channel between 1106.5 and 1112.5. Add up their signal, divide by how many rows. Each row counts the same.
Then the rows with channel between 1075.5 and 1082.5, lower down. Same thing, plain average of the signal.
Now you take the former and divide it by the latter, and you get 0.99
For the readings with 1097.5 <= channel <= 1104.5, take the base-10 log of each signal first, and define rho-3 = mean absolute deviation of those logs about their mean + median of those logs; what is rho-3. 1.90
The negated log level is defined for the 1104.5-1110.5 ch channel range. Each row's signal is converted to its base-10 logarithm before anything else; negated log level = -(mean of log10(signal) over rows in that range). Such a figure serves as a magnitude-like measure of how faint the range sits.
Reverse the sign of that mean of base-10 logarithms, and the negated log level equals -1.86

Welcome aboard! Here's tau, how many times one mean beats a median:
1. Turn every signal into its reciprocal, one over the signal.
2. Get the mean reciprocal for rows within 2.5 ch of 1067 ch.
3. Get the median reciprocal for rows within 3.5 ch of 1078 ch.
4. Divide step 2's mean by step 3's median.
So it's 1.05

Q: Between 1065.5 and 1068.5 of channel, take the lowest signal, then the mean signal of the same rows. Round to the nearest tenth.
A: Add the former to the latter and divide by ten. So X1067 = 14.6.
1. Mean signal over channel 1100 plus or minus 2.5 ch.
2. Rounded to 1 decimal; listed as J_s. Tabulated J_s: 75.4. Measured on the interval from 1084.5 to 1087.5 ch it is 74.7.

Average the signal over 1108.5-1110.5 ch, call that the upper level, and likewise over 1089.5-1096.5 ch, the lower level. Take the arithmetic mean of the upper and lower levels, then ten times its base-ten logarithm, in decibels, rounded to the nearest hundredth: 18.72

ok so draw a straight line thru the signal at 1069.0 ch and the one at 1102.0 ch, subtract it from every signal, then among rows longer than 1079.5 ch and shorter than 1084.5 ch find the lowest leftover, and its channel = 1083.0 ch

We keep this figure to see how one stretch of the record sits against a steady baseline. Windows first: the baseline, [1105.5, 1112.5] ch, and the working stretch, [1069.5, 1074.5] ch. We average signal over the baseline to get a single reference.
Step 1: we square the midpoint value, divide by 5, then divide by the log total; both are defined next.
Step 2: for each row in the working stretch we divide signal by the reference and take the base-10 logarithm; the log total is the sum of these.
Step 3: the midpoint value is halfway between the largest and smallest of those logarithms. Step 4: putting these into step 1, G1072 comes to -0.0040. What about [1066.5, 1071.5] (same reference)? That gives -0.0022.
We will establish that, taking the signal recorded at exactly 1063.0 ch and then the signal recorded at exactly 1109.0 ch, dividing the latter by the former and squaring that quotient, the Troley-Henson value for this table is 0.88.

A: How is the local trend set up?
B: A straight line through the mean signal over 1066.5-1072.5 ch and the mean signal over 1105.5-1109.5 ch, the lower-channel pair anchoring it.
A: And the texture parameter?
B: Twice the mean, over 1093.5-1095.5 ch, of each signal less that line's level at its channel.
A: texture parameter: 16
